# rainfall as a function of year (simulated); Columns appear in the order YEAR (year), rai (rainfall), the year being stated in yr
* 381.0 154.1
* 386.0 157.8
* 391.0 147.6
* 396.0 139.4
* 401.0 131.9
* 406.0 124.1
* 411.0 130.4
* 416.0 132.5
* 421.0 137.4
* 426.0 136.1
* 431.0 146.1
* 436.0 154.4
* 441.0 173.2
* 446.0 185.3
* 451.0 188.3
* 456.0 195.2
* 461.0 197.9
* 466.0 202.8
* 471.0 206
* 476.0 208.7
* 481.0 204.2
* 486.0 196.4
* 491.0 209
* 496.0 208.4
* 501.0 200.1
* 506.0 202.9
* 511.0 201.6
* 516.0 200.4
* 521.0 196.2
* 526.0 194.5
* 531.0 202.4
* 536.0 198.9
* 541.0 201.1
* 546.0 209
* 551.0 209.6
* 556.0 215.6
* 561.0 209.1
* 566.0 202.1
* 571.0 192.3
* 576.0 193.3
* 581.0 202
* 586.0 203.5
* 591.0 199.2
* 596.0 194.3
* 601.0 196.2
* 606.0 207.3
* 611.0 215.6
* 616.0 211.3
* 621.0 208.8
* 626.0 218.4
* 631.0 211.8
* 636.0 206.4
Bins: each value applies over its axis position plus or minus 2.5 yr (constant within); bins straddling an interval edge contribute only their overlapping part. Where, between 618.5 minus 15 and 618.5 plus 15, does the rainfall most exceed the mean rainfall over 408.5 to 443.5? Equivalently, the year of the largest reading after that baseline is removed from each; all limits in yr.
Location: 626.0 yr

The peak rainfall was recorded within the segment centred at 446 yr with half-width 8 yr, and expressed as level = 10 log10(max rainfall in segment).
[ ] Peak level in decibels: 22.75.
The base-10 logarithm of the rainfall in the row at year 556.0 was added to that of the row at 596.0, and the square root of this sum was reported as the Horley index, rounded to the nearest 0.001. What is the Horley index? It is 2.150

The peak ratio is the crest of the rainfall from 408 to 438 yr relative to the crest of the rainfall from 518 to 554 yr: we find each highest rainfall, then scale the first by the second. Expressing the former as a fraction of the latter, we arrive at 0.74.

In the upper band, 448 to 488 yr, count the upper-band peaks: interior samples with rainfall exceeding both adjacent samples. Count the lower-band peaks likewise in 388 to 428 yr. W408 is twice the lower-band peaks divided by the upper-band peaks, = 2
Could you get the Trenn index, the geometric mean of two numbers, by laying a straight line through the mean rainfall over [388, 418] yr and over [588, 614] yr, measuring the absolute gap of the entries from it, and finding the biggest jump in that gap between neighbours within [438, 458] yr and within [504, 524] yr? 7.8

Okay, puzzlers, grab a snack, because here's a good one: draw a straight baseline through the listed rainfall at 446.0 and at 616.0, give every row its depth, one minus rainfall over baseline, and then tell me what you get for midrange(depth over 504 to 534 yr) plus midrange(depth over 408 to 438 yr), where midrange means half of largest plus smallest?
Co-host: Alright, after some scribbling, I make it 0.20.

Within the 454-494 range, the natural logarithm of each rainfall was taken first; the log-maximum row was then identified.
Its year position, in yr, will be 491.0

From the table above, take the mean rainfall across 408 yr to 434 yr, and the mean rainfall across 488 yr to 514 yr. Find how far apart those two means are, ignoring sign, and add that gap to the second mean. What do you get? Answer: 272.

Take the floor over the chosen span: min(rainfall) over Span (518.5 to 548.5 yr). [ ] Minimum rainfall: 194.5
